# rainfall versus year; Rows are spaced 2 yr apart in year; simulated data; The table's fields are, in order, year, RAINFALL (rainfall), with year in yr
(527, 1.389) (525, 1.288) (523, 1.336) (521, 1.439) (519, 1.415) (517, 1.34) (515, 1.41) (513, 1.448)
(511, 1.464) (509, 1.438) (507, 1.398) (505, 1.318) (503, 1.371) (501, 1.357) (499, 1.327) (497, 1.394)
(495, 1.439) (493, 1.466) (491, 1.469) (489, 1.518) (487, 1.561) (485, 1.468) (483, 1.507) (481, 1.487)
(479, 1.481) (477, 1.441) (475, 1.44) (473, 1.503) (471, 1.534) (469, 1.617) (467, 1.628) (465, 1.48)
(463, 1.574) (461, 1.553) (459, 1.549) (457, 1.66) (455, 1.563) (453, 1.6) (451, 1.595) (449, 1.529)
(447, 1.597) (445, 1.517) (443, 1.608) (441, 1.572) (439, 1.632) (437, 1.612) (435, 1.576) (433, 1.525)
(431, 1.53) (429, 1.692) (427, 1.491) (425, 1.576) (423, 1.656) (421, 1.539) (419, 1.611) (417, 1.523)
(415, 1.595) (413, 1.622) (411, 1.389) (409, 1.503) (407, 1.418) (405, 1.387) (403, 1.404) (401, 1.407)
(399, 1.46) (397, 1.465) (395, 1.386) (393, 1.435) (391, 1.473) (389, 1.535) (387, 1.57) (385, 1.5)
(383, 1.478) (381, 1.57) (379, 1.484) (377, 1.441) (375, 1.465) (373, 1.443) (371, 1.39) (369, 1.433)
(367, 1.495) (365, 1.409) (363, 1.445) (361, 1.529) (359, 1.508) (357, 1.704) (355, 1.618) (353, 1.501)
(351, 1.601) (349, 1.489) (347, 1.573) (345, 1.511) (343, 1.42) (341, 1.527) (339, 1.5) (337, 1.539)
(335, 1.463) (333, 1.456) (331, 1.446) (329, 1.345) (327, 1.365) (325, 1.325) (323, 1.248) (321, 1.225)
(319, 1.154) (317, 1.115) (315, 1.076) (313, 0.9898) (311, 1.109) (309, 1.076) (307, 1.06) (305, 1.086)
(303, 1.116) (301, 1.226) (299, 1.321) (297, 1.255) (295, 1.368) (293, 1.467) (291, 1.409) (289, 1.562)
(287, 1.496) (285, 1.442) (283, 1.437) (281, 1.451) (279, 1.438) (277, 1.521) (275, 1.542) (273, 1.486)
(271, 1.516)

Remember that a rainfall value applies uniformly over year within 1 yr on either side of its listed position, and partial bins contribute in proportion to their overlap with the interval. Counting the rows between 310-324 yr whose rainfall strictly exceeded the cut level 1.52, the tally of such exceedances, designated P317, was 0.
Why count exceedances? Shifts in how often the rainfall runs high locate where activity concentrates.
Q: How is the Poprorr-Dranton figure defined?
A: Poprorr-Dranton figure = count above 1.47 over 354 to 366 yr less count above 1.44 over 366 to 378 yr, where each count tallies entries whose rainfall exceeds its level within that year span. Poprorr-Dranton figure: 0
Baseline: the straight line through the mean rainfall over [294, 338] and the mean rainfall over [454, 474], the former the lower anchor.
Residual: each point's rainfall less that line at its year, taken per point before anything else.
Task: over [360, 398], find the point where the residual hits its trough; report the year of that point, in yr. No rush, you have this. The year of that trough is 395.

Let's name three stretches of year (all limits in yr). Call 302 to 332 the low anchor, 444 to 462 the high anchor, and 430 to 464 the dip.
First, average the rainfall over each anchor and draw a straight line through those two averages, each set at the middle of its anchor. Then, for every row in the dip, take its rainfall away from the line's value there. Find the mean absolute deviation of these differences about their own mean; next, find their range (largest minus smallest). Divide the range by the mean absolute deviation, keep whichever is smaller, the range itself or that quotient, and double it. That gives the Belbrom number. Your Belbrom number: 0.28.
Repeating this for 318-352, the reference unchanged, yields 0.71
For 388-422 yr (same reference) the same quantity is 0.45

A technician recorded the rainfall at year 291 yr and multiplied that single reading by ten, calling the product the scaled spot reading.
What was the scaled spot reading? 14.1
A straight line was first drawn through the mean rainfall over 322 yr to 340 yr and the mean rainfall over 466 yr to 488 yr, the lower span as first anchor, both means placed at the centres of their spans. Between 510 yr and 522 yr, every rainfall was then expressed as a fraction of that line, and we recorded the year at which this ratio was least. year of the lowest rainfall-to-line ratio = 517 yr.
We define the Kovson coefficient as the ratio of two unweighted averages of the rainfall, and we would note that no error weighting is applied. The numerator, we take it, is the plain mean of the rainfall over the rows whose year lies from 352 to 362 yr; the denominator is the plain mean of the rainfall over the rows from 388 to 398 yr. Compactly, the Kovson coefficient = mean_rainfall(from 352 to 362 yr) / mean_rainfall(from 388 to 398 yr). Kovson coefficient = 1.08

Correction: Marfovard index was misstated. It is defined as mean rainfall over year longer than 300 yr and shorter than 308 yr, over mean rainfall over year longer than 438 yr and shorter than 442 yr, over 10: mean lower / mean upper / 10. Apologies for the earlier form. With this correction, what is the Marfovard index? 0.070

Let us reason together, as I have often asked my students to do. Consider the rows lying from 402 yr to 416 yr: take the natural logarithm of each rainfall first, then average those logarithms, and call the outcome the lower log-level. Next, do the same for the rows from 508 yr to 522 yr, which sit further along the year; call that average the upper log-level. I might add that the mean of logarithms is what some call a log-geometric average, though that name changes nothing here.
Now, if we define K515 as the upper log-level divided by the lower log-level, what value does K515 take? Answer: 0.91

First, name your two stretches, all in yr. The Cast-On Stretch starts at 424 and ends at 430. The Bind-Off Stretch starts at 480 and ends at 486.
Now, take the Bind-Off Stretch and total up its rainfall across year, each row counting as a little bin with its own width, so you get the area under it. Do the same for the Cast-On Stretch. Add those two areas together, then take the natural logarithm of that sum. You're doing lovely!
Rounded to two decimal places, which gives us 2.91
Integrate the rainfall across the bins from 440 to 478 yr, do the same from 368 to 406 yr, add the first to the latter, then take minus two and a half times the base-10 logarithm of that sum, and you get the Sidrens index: -5.15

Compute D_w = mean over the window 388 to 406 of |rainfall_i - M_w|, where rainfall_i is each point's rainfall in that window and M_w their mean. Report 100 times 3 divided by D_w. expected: 7646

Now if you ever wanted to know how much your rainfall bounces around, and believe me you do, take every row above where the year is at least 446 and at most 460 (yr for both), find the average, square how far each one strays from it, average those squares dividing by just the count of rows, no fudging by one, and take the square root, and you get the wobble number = 0.0397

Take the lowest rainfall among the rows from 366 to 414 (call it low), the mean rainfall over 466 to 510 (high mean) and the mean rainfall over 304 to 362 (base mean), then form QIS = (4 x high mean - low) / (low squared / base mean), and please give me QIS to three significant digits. 3.17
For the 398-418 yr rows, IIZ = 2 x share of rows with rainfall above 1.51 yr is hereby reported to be 0.60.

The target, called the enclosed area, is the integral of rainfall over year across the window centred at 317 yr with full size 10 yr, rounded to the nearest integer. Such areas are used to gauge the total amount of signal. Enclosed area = 11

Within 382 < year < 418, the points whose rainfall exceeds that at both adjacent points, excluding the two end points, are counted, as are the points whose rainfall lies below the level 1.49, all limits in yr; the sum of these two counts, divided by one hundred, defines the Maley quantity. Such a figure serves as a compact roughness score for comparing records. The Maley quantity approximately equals 0.15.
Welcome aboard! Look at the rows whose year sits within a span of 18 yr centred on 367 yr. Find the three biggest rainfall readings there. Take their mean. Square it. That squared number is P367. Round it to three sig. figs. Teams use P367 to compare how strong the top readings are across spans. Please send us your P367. 2.28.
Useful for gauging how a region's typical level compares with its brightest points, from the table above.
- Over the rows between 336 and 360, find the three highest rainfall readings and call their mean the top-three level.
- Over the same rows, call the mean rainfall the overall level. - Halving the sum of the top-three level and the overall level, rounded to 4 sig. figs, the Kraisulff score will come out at 1.591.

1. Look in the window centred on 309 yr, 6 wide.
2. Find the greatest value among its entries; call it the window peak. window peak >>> 1.109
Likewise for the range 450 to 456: 1.6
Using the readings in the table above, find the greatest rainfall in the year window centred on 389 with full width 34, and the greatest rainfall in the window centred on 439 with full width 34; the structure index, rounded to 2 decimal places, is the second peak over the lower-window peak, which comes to 1.08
